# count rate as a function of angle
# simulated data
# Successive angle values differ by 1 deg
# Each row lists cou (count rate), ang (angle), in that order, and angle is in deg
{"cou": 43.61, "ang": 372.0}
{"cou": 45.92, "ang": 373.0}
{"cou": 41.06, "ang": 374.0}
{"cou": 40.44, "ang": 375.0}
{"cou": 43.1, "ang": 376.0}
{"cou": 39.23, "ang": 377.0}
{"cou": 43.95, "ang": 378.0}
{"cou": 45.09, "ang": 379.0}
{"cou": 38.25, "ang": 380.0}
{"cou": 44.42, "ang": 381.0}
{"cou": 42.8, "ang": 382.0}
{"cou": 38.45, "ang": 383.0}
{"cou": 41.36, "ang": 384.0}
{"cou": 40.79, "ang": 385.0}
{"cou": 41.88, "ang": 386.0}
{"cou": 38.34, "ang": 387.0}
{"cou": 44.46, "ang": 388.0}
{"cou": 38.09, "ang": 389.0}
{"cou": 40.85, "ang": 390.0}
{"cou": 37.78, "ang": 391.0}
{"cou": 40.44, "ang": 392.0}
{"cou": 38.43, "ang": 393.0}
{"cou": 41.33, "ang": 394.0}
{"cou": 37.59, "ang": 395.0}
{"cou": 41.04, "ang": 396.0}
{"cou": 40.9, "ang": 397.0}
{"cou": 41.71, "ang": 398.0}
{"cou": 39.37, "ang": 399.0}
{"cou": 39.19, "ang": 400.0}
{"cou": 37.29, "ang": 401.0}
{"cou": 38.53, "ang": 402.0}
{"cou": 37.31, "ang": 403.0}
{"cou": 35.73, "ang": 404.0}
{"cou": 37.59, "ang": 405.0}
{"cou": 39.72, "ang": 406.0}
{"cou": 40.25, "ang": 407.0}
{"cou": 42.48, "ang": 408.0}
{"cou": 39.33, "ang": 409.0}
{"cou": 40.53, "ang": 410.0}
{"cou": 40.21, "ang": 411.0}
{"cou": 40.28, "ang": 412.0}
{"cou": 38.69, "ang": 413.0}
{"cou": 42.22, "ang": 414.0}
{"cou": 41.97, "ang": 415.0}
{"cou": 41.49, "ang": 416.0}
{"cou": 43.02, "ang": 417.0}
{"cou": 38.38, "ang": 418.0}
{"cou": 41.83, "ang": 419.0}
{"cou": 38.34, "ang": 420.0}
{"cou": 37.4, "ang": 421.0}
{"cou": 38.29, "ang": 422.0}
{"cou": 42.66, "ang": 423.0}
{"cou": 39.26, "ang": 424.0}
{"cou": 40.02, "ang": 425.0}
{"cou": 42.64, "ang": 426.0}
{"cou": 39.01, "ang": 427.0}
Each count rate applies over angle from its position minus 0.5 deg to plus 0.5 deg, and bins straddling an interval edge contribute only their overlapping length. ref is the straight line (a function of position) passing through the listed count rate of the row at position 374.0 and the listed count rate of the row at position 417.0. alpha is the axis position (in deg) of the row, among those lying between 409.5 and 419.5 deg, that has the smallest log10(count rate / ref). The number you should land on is 418.0 deg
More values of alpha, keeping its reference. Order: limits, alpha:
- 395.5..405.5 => 404.0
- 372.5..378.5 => 377.0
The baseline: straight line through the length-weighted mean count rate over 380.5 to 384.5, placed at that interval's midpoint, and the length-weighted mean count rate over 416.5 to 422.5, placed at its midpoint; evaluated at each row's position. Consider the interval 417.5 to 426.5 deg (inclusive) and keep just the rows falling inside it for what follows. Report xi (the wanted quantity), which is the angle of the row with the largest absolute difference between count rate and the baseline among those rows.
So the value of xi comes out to 426.0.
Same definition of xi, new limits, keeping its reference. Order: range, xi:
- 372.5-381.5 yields 380.0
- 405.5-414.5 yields 414.0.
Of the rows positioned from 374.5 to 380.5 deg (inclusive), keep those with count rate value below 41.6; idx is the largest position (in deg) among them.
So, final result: 380.0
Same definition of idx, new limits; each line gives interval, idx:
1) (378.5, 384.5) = 384.0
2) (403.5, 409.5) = 409.0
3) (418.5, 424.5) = 424.0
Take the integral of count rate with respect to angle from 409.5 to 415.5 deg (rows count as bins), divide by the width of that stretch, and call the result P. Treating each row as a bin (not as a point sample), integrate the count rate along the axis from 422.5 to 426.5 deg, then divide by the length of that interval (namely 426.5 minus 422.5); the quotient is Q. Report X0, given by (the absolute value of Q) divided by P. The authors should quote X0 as 1.01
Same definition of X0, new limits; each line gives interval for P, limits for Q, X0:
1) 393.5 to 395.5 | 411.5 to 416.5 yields 1.04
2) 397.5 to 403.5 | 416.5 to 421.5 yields 1.02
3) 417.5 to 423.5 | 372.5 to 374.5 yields 1.10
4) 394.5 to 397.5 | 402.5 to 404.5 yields 0.92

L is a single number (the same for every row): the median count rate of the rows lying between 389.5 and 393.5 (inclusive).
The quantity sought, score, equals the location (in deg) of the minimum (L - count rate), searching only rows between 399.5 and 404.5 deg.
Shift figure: 400.0 deg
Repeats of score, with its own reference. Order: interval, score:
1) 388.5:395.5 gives 394.0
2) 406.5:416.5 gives 408.0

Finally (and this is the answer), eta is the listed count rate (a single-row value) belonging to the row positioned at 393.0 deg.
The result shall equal 38.43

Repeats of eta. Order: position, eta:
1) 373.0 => 45.92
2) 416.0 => 41.49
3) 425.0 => 40.02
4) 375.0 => 40.44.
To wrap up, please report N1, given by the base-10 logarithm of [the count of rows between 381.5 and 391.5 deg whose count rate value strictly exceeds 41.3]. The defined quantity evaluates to 0.60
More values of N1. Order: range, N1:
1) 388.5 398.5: 0.30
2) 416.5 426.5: 0.60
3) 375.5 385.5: 0.78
